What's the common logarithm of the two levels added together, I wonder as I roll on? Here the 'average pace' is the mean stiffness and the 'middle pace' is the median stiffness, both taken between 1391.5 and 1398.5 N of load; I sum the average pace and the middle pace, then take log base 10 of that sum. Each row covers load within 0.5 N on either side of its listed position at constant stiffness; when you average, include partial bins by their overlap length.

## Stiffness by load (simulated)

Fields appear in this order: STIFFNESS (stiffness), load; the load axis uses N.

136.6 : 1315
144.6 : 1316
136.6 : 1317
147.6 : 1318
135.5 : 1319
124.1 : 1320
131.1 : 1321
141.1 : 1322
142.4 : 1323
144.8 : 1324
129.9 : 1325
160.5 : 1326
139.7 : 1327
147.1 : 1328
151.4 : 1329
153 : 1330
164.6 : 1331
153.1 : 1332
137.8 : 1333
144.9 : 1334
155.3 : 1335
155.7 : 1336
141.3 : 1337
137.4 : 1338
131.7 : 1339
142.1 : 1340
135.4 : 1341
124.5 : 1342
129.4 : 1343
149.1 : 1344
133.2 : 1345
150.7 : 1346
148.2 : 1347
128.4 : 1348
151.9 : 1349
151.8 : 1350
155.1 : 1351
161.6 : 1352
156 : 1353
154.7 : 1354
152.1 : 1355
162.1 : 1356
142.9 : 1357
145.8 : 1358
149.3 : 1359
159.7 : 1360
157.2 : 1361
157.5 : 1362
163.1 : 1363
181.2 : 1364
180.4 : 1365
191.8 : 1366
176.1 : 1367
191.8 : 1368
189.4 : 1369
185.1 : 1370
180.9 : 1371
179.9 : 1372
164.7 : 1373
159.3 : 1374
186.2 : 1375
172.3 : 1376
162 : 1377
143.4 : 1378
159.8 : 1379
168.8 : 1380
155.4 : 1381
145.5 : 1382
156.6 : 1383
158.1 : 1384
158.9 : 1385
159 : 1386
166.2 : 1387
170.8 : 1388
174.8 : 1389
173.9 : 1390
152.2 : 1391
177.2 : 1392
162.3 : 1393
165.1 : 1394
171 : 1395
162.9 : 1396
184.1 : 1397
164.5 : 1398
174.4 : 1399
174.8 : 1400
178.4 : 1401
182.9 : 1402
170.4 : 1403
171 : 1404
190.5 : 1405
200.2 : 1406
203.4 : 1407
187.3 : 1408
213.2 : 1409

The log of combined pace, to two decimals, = 2.52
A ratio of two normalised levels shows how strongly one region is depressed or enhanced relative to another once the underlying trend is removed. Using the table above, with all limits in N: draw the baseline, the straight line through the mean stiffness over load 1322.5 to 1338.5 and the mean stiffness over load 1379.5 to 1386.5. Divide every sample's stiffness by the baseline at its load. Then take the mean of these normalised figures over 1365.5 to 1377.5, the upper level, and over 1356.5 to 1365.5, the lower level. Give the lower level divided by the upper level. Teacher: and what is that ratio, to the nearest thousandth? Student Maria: 0.907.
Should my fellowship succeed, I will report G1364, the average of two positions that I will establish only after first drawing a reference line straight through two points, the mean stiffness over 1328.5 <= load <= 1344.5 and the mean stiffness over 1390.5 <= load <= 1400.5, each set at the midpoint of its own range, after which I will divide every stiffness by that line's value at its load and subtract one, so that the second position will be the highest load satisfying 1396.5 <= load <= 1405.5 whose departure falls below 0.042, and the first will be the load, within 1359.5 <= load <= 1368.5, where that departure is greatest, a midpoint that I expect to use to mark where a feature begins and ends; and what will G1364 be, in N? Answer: 1385.0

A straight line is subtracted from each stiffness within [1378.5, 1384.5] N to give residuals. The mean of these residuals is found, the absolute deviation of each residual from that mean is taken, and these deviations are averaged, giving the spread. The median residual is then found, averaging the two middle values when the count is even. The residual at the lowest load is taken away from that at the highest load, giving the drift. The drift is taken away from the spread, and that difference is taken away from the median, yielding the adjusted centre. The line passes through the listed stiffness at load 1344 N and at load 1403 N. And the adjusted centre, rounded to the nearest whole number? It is -15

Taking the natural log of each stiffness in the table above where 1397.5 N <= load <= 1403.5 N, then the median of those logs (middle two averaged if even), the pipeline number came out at 5.16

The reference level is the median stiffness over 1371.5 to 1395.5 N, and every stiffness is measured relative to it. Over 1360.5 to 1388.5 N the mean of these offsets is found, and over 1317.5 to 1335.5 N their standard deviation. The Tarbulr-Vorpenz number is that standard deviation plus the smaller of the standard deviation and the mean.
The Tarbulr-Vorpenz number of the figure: 16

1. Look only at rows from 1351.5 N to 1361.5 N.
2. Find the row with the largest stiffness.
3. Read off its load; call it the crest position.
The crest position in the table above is 1356 N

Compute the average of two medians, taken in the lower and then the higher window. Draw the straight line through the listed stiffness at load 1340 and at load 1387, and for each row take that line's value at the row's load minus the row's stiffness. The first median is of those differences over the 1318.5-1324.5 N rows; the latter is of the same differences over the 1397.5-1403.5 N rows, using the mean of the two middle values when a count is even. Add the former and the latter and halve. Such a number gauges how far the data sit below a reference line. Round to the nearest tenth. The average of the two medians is -4.1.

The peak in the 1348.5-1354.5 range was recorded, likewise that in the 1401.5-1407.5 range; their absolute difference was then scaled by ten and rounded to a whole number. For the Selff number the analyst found 418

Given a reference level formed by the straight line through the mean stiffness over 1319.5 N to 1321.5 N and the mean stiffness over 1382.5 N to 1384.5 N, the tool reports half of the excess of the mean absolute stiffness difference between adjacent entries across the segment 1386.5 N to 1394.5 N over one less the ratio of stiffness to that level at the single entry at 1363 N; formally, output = 5.3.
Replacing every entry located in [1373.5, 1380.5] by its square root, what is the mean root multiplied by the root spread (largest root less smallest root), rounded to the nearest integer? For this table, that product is 21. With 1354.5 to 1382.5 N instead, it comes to 24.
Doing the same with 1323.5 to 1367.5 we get 33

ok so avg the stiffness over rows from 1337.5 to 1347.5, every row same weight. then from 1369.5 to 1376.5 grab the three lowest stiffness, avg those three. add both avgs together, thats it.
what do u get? 304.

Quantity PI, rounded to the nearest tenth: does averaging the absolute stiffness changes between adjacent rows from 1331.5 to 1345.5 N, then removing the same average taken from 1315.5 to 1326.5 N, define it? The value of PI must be -1.2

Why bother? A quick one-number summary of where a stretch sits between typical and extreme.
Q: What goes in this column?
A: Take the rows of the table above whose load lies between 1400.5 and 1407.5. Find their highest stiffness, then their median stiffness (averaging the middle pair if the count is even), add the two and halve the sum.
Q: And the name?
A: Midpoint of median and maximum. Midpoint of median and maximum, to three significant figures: 193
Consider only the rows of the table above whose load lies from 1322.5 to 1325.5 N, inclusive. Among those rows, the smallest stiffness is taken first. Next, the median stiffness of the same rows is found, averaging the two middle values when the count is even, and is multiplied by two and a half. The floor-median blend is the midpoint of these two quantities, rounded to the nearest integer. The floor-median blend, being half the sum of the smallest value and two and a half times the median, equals 243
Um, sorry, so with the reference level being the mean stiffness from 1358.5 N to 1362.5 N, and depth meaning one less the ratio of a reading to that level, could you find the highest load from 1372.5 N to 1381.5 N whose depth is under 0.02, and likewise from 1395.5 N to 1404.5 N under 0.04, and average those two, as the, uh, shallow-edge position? 1392.5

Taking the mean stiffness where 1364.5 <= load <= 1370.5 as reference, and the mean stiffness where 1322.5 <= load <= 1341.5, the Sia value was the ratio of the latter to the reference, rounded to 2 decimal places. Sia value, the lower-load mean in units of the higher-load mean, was 0.78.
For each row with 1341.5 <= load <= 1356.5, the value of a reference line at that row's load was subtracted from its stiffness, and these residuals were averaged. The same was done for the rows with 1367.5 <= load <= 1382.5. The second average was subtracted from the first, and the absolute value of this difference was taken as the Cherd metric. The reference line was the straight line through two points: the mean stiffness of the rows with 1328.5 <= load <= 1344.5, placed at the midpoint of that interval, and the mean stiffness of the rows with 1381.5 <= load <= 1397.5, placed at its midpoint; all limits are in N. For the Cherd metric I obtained 12.2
